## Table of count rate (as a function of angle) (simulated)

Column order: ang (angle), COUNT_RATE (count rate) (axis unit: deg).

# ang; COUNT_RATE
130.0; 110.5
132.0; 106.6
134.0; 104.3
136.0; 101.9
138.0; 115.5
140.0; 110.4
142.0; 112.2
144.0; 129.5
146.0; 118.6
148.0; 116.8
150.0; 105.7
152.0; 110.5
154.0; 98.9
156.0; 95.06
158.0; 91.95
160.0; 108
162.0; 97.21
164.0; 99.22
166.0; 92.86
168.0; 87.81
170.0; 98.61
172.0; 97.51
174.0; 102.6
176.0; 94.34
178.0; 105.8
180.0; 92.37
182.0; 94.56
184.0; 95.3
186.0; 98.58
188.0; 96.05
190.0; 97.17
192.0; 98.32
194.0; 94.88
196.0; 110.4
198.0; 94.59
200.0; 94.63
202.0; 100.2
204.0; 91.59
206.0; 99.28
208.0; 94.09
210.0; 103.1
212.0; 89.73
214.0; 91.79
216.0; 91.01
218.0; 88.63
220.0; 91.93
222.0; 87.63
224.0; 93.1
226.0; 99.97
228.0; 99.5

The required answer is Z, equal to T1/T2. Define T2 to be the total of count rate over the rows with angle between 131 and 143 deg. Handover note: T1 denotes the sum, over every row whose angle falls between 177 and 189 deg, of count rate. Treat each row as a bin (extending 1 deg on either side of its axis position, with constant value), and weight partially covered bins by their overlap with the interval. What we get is 0.90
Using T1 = 583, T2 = 651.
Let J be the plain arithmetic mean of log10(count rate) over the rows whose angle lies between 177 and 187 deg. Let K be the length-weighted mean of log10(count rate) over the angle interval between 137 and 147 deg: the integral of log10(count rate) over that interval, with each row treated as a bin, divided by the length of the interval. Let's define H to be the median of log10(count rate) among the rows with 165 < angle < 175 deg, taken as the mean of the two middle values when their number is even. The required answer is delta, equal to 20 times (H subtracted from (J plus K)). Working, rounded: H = 1.99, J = 1.99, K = 2.068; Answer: 41.3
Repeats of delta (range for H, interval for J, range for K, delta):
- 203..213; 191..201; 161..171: 39.9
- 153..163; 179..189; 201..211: 39.6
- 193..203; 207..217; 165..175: 39.5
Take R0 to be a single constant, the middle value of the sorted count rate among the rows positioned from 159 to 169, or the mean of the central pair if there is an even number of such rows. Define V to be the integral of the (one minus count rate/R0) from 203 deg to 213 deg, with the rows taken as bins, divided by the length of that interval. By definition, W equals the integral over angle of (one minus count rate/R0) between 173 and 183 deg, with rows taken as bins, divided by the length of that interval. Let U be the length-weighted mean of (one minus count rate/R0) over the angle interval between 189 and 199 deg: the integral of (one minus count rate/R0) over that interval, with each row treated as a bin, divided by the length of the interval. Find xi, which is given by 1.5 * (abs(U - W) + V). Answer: 0.04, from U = -0.02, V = 0.017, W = -0.007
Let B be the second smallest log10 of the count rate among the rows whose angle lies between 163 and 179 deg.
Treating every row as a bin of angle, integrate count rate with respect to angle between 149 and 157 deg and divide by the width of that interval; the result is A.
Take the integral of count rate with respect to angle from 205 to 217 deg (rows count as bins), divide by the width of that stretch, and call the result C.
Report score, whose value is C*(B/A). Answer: 1.82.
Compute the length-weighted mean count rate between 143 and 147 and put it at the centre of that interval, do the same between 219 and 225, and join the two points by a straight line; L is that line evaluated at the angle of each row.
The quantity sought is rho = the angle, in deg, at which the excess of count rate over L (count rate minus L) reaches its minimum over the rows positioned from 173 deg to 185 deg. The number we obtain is 180.0 deg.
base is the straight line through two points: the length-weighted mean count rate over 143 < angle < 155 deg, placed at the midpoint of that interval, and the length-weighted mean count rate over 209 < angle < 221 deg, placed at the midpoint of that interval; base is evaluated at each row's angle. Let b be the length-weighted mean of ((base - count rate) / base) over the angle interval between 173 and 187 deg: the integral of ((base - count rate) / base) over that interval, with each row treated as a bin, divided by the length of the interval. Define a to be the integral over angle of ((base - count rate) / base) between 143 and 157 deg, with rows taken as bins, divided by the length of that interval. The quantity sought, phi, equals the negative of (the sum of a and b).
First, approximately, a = 0.021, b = 0.058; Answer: -0.08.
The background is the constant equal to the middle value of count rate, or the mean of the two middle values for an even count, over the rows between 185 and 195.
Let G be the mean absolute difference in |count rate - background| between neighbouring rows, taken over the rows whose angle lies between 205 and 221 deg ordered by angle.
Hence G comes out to 2.0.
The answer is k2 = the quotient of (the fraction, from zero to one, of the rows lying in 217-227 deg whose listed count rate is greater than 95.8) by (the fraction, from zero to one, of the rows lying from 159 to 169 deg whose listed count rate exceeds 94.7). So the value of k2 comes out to 0.3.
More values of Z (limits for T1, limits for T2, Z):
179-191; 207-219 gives 1.03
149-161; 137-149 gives 0.87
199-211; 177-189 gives 1.00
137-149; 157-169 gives 1.22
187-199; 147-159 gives 0.96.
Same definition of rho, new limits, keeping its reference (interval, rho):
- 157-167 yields 158.0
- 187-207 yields 188.0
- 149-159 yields 158.0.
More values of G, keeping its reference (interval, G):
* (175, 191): 2.1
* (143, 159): 6.2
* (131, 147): 7.6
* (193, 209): 4.2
